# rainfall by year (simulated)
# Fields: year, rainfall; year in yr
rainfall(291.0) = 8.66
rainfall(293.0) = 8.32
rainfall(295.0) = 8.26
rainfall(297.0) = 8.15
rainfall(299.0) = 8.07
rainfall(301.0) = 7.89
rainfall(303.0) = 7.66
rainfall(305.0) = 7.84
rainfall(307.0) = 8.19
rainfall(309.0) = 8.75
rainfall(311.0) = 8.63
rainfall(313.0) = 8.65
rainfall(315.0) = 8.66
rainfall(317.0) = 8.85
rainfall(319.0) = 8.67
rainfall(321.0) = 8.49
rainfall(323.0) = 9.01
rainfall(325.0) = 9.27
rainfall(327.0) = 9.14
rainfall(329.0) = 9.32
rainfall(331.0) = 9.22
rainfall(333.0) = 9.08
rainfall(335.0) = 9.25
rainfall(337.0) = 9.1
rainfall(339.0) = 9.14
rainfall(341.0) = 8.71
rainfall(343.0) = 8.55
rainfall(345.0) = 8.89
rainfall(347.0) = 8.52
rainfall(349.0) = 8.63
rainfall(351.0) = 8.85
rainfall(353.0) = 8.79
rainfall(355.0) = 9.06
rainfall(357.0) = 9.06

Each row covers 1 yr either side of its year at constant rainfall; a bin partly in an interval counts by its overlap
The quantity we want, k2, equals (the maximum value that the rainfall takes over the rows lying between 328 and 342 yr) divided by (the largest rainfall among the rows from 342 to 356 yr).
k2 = 1.03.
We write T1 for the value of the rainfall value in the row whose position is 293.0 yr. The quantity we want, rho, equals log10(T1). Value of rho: 0.92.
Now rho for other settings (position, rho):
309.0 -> 0.94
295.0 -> 0.92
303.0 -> 0.88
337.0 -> 0.96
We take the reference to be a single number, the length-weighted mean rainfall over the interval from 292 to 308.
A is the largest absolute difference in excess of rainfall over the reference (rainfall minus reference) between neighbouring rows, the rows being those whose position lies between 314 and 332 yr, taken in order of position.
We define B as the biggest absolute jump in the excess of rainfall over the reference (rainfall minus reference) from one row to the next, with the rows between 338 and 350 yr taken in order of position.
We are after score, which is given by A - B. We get 0.09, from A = 0.52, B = 0.43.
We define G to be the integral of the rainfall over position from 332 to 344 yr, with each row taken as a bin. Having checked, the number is 108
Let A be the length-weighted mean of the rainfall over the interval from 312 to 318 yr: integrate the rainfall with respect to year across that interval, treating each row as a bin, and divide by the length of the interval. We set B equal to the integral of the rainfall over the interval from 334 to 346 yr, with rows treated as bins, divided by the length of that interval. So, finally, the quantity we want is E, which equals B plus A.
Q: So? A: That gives 17.66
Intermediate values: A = 8.7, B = 8.94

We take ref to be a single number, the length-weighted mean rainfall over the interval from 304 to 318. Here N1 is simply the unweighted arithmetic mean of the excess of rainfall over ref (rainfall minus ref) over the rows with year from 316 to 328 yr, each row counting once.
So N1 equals 0.4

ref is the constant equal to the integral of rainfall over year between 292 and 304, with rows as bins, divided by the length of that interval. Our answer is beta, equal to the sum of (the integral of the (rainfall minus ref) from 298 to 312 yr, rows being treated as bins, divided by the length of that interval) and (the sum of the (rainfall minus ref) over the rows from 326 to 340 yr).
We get 7.9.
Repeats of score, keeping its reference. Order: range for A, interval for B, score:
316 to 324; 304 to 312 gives -0.04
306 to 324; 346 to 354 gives 0.34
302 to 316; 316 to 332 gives 0.04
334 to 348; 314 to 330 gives -0.09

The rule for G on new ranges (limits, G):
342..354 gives 104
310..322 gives 104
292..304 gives 97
